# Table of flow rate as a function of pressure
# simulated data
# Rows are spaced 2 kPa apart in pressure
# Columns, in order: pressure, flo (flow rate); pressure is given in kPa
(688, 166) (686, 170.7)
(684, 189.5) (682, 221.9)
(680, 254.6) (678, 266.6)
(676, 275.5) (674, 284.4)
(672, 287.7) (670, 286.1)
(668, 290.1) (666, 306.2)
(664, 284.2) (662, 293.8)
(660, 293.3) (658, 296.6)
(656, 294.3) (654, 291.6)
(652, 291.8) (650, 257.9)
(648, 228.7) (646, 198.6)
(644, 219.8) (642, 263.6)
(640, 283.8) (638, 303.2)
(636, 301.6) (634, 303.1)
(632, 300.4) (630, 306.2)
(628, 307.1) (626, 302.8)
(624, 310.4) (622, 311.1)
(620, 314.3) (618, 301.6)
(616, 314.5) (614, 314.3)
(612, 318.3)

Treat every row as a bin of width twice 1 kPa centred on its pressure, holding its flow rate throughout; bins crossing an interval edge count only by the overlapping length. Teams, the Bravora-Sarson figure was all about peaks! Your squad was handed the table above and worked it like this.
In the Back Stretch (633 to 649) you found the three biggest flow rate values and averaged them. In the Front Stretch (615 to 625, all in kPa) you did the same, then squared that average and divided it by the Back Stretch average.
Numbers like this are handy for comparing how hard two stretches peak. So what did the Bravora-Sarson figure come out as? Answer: 324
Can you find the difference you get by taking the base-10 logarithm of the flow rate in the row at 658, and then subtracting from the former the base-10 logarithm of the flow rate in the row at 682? 0.126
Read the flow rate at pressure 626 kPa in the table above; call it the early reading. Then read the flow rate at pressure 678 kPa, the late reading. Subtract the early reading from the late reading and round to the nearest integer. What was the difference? -36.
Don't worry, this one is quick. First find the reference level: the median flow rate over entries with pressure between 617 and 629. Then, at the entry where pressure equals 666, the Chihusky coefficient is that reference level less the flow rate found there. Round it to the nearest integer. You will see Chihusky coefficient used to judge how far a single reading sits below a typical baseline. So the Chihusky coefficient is 3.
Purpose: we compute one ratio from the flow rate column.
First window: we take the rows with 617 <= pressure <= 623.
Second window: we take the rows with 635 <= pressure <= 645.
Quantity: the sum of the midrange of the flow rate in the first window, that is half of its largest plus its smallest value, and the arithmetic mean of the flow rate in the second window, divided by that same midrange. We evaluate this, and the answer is 1.89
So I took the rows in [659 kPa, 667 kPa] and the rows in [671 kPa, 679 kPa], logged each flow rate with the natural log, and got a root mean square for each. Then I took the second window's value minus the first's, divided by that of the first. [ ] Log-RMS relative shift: -0.010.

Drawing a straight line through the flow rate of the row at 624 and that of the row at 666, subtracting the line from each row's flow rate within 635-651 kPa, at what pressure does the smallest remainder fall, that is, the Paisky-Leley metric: 646 kPa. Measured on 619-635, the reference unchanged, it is 632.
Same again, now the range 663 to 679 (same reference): 678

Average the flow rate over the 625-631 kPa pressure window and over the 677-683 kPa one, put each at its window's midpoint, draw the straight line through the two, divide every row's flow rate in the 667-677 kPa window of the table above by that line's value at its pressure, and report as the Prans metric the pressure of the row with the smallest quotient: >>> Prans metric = 676 kPa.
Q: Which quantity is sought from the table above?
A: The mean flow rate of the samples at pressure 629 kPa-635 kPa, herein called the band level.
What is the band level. 303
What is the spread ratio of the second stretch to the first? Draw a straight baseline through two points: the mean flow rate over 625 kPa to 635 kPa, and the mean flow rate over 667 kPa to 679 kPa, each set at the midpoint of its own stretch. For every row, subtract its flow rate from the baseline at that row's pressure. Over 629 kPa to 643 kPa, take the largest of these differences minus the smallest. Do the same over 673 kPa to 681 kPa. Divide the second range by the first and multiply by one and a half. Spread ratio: 1.1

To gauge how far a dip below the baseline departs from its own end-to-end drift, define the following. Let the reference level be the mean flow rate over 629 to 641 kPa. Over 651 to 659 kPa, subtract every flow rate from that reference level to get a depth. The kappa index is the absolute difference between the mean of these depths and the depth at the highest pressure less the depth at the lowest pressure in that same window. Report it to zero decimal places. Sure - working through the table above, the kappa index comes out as 11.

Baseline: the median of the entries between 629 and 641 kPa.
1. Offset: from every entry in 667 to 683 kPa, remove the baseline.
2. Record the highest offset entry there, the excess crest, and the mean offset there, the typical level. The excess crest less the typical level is 19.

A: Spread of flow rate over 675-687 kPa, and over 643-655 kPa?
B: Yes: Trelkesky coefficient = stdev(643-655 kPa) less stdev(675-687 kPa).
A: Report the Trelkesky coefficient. -4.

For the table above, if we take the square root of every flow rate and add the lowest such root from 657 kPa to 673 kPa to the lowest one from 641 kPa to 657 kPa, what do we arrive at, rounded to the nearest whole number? 31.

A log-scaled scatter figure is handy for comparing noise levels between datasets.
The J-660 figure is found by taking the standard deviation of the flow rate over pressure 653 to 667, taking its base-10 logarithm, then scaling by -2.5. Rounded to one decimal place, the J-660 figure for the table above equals -2.0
